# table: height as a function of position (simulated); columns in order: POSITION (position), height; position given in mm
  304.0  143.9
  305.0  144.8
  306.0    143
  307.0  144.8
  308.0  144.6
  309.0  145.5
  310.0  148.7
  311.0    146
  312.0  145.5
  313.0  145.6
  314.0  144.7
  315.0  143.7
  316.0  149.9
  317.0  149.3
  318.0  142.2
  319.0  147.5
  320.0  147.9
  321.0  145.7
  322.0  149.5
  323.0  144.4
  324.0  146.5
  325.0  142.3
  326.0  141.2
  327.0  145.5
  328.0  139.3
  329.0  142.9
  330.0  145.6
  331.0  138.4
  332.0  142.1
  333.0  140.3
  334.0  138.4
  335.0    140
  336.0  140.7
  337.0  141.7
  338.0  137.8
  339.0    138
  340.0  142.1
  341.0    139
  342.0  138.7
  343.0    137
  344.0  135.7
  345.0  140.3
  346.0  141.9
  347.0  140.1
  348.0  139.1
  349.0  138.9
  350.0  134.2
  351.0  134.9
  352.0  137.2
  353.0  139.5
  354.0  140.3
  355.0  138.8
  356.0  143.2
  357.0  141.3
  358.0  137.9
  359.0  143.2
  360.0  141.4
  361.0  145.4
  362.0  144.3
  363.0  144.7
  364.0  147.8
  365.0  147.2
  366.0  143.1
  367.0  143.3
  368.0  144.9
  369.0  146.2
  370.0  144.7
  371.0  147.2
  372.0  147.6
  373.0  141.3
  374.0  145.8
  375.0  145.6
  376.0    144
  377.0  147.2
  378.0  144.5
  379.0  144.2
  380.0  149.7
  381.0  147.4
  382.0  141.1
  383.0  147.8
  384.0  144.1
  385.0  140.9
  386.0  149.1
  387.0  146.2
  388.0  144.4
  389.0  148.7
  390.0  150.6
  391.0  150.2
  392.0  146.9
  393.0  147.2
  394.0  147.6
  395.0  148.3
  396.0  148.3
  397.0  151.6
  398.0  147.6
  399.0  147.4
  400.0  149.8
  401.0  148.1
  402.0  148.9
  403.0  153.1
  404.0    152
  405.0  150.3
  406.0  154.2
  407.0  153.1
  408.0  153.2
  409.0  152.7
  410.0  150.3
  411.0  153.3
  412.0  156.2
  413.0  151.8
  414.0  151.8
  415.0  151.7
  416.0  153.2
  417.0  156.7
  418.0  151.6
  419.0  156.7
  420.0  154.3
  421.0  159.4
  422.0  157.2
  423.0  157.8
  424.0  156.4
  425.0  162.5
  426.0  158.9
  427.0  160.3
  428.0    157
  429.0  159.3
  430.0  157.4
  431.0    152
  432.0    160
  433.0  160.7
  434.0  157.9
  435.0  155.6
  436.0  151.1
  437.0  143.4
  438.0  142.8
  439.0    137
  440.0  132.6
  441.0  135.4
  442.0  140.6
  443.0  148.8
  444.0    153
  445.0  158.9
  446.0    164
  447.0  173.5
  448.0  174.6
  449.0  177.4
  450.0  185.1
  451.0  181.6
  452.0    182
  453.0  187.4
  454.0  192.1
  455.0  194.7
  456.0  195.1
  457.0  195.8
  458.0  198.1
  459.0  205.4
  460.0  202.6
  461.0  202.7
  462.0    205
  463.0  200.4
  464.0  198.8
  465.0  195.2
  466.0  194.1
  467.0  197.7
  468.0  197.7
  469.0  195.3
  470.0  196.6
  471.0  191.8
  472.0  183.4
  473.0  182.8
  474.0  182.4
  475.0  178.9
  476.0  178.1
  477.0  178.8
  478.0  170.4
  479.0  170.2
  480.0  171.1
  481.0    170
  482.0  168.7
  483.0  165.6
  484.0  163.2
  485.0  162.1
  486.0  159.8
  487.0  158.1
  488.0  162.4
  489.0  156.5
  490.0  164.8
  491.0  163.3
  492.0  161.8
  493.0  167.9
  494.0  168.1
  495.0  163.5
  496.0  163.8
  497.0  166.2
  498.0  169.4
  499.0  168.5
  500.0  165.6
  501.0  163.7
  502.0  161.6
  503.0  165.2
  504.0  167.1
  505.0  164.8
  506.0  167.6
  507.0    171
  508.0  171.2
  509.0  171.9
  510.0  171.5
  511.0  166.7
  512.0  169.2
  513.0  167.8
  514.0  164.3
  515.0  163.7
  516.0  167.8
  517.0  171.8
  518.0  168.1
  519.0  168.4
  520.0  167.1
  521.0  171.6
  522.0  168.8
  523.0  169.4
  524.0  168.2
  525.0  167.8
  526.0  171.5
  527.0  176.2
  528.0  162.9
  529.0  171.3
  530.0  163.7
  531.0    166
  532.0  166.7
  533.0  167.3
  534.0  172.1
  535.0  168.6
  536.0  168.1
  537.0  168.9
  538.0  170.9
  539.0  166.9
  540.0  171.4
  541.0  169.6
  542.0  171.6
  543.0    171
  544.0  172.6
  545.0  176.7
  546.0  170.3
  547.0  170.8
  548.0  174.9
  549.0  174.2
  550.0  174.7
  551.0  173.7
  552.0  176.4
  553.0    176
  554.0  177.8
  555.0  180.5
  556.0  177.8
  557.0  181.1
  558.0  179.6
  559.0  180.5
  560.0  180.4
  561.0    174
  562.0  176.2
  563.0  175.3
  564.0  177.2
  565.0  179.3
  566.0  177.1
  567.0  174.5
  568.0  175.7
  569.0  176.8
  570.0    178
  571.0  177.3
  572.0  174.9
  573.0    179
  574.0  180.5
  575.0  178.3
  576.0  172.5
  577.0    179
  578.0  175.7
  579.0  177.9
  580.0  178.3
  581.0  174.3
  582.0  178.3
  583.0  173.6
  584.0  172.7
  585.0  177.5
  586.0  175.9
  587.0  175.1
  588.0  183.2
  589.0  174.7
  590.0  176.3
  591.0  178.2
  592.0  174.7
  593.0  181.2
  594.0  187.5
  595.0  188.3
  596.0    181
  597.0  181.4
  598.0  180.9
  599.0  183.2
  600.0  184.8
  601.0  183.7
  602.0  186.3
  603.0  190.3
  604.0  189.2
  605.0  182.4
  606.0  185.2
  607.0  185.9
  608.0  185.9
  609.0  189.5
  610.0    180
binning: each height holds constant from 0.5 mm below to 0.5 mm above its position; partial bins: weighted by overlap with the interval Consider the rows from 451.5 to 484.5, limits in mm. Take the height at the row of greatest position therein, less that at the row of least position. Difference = -19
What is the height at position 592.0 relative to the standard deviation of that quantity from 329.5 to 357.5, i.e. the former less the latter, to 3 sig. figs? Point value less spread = 172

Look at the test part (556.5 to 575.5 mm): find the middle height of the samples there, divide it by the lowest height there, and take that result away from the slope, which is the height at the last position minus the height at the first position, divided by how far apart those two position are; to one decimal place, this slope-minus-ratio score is -1.2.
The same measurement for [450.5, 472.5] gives -1.0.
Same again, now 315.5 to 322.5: -1.1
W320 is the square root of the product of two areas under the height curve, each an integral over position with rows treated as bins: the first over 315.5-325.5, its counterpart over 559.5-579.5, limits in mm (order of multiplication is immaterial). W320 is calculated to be 2277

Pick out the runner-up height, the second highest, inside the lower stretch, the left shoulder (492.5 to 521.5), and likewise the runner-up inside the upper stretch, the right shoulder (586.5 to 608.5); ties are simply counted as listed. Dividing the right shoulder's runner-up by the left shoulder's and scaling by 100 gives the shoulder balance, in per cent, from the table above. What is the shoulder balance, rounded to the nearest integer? 110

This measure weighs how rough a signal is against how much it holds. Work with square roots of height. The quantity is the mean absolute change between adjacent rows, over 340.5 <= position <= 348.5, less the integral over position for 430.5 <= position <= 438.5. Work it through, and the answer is -98.8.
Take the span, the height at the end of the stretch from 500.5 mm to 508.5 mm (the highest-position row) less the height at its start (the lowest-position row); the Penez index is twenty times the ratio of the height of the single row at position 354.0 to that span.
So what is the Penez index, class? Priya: 374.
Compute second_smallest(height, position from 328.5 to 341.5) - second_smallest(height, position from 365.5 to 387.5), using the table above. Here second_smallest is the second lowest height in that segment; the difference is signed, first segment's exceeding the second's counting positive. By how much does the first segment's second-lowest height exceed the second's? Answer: -3.1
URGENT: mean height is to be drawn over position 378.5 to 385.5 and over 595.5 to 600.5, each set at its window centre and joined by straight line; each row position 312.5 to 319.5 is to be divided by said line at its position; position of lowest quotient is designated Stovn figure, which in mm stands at 318.0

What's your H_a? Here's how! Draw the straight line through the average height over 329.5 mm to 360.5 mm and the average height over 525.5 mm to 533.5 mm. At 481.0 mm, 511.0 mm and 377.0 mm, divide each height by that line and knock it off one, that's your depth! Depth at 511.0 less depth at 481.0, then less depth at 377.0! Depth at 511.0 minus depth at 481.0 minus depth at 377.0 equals 0.07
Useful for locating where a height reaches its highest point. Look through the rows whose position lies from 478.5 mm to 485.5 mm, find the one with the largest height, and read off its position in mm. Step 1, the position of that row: 480.0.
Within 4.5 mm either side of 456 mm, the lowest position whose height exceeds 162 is 452.0 mm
